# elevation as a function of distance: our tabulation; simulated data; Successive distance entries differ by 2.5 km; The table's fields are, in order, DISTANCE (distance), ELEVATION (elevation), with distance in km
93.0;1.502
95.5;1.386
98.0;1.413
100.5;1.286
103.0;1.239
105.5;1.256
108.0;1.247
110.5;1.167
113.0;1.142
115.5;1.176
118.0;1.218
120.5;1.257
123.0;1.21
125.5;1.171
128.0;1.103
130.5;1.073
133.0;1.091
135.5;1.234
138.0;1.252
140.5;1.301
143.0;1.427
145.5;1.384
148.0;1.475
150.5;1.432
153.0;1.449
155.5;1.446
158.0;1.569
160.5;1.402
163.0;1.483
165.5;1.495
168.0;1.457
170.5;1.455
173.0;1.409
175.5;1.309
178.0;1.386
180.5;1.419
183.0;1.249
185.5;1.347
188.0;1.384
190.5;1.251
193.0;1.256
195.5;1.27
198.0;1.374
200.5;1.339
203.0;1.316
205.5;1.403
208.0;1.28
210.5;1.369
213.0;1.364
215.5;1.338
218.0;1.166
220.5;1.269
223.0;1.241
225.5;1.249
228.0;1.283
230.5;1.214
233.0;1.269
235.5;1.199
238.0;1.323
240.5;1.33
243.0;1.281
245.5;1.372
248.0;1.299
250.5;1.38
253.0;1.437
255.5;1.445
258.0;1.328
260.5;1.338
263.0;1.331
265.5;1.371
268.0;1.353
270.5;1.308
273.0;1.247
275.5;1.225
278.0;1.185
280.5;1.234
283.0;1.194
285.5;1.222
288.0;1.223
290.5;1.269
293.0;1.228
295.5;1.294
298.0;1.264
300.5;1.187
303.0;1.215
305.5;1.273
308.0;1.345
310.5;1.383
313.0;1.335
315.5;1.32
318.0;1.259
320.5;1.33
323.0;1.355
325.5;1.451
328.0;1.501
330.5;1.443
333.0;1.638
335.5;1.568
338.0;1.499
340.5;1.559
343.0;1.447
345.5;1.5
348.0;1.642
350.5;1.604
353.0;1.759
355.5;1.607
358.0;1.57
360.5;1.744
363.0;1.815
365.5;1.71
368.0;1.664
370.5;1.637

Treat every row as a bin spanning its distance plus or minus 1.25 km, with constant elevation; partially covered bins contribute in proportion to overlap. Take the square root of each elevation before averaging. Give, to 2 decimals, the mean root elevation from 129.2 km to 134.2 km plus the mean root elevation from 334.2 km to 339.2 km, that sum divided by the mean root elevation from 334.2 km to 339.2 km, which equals 1.84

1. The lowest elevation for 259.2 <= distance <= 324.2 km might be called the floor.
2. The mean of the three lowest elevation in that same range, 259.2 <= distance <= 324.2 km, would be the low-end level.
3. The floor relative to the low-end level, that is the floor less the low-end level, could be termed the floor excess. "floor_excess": -0.004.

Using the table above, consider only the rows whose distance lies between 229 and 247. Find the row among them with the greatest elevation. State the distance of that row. 245.5 km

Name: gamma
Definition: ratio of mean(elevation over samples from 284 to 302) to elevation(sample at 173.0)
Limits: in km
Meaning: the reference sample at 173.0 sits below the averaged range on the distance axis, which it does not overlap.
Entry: 0.88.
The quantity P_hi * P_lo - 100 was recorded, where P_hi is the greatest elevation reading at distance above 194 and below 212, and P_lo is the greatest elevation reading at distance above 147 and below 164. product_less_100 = -97.8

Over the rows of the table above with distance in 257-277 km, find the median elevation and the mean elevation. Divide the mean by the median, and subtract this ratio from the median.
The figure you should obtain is 0.34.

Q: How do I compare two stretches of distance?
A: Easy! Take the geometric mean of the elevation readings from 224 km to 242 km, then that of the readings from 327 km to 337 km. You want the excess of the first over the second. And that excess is -0.27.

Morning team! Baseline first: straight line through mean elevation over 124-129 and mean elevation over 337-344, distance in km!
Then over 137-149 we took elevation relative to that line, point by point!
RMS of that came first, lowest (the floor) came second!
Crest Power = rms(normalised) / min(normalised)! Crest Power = 1.09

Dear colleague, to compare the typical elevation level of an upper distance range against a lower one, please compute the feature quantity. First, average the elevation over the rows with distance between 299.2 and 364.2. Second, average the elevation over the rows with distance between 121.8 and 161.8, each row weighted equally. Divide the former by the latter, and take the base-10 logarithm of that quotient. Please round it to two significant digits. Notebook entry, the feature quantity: 0.050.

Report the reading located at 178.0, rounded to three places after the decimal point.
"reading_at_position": 1.386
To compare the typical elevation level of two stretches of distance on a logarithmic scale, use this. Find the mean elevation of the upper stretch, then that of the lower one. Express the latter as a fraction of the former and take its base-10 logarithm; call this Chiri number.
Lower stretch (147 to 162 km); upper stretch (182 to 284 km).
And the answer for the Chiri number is 0.05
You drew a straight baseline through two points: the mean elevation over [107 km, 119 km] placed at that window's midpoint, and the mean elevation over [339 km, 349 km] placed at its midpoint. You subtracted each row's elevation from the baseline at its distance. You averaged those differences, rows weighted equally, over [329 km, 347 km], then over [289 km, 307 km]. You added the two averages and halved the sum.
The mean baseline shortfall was 0.11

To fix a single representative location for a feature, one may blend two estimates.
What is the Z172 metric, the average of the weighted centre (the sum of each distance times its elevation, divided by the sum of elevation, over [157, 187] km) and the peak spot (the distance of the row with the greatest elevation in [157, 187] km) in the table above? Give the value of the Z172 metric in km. 164.7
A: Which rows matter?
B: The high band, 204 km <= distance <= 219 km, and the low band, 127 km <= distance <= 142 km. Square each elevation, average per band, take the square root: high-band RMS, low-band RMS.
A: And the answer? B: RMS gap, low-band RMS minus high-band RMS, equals -0.14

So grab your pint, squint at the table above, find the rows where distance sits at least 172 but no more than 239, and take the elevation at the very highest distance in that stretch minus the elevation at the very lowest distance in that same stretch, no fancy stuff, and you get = -0.1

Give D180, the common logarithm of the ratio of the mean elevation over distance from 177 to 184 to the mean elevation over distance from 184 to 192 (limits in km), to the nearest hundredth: 0.01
